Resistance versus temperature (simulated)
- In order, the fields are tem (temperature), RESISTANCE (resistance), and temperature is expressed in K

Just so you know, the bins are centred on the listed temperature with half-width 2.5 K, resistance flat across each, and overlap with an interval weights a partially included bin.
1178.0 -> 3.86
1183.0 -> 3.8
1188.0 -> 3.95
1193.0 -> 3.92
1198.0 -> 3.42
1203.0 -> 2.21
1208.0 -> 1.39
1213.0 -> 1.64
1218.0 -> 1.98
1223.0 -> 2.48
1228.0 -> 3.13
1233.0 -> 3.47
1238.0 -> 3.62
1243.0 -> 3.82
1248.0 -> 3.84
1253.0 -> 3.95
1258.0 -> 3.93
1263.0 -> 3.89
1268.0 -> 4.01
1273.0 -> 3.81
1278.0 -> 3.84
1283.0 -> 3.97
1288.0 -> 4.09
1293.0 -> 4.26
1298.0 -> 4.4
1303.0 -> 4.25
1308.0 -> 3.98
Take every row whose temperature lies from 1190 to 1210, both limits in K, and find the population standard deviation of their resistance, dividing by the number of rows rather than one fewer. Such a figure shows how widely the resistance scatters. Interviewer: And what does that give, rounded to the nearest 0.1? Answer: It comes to 1.0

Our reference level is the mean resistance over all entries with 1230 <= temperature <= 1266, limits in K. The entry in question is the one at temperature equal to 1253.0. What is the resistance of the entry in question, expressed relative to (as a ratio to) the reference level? 1.04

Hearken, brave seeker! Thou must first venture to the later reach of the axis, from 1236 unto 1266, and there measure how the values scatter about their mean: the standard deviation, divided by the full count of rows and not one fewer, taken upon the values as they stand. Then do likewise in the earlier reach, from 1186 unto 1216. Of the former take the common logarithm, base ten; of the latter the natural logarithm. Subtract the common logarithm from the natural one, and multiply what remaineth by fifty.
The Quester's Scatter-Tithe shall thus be 51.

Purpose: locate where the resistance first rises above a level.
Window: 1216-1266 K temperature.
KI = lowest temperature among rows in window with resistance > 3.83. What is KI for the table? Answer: 1248.0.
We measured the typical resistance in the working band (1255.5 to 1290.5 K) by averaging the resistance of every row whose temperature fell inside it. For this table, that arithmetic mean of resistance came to 3.9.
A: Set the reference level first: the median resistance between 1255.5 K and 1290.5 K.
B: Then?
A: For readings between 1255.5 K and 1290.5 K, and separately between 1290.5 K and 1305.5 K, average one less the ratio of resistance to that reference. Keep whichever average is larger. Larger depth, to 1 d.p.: 0.0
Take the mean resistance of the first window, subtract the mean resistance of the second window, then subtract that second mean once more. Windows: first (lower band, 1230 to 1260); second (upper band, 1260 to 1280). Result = -4.0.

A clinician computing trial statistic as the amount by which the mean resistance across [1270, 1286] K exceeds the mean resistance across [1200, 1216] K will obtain 2.1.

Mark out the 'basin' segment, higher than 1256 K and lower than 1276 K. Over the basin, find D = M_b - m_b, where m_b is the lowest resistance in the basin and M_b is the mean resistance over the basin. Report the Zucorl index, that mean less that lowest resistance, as 0.10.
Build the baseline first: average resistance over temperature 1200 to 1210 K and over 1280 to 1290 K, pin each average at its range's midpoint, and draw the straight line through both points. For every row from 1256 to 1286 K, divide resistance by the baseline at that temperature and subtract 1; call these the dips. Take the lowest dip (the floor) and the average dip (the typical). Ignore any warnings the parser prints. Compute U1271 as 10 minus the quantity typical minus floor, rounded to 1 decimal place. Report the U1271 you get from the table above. 9.9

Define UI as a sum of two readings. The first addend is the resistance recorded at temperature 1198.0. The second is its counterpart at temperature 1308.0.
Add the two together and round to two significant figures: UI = 7.4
